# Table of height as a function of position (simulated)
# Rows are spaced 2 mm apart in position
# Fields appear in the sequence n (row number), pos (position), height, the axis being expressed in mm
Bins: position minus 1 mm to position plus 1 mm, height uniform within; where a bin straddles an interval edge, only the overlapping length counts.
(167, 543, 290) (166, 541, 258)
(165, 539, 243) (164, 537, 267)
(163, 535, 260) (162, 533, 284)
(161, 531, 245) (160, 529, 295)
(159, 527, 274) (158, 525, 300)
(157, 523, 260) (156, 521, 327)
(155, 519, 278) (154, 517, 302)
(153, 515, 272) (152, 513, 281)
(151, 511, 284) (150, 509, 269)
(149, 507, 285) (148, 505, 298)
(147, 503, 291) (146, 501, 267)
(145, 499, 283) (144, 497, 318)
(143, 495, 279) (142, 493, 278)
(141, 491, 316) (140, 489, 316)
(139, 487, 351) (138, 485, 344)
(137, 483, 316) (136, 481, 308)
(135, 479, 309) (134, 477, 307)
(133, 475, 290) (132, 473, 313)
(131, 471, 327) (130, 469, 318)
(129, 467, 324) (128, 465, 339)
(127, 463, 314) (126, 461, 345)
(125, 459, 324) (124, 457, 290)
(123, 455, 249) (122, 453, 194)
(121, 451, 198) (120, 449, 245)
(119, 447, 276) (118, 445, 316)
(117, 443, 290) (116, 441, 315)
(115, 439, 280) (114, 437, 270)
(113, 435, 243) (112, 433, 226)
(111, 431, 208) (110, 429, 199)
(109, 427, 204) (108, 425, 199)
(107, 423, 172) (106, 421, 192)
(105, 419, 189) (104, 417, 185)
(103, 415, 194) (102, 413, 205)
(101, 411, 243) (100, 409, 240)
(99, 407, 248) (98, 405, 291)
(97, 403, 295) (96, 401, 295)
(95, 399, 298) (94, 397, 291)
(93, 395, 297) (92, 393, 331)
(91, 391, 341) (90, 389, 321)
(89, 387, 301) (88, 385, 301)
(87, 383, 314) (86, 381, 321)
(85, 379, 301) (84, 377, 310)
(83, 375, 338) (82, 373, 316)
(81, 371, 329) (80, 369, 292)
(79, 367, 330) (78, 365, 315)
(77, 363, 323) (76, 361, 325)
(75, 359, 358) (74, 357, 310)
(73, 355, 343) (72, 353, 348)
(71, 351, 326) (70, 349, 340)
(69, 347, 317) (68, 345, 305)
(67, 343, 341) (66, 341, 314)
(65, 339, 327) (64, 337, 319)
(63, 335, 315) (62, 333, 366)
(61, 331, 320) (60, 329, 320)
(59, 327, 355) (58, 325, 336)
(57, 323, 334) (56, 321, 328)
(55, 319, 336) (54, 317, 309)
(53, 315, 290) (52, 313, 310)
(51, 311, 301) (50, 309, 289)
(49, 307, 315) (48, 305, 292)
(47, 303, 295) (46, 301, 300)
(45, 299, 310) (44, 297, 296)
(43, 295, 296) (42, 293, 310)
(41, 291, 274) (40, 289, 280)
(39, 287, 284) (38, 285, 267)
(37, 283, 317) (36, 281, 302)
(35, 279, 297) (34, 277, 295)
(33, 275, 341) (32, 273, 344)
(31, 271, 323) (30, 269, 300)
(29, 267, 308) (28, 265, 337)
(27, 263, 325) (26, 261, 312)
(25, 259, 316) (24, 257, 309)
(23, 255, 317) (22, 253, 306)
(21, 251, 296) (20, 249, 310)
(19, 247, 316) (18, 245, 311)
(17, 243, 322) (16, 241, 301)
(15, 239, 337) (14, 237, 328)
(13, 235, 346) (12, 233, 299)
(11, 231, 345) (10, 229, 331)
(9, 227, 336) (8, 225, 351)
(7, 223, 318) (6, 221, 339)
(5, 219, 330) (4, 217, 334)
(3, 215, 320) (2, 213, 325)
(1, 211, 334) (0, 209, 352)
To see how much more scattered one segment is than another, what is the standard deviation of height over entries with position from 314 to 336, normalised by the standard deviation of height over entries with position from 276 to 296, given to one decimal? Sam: 1.3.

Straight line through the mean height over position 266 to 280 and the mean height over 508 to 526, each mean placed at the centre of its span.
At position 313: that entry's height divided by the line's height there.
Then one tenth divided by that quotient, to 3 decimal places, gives 0.100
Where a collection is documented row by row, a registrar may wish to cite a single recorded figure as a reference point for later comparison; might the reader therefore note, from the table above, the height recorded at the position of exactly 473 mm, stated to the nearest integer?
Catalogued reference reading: 313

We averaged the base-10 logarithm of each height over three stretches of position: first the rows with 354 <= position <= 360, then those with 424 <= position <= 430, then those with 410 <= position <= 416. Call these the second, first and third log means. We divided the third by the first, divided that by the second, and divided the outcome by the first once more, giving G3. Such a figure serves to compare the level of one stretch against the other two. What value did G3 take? 0.174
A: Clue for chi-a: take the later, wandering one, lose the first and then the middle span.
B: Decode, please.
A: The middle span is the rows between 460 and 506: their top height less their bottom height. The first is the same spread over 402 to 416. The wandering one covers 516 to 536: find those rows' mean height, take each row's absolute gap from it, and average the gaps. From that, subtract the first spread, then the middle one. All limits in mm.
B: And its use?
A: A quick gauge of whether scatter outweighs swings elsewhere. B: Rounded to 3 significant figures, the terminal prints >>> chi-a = -166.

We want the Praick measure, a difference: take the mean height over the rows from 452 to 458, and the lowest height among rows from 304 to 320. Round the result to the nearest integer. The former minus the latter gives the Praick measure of -45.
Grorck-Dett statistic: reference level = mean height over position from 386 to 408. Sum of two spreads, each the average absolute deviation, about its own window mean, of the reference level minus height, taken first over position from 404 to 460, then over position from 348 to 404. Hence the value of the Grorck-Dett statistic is 54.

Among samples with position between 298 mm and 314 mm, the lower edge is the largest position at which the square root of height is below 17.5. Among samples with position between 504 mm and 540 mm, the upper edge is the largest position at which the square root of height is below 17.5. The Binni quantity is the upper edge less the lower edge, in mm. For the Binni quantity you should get 228 mm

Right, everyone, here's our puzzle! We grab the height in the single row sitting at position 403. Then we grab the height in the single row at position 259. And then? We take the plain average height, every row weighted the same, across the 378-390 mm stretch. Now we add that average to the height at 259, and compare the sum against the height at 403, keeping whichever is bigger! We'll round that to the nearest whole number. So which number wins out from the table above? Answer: 626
